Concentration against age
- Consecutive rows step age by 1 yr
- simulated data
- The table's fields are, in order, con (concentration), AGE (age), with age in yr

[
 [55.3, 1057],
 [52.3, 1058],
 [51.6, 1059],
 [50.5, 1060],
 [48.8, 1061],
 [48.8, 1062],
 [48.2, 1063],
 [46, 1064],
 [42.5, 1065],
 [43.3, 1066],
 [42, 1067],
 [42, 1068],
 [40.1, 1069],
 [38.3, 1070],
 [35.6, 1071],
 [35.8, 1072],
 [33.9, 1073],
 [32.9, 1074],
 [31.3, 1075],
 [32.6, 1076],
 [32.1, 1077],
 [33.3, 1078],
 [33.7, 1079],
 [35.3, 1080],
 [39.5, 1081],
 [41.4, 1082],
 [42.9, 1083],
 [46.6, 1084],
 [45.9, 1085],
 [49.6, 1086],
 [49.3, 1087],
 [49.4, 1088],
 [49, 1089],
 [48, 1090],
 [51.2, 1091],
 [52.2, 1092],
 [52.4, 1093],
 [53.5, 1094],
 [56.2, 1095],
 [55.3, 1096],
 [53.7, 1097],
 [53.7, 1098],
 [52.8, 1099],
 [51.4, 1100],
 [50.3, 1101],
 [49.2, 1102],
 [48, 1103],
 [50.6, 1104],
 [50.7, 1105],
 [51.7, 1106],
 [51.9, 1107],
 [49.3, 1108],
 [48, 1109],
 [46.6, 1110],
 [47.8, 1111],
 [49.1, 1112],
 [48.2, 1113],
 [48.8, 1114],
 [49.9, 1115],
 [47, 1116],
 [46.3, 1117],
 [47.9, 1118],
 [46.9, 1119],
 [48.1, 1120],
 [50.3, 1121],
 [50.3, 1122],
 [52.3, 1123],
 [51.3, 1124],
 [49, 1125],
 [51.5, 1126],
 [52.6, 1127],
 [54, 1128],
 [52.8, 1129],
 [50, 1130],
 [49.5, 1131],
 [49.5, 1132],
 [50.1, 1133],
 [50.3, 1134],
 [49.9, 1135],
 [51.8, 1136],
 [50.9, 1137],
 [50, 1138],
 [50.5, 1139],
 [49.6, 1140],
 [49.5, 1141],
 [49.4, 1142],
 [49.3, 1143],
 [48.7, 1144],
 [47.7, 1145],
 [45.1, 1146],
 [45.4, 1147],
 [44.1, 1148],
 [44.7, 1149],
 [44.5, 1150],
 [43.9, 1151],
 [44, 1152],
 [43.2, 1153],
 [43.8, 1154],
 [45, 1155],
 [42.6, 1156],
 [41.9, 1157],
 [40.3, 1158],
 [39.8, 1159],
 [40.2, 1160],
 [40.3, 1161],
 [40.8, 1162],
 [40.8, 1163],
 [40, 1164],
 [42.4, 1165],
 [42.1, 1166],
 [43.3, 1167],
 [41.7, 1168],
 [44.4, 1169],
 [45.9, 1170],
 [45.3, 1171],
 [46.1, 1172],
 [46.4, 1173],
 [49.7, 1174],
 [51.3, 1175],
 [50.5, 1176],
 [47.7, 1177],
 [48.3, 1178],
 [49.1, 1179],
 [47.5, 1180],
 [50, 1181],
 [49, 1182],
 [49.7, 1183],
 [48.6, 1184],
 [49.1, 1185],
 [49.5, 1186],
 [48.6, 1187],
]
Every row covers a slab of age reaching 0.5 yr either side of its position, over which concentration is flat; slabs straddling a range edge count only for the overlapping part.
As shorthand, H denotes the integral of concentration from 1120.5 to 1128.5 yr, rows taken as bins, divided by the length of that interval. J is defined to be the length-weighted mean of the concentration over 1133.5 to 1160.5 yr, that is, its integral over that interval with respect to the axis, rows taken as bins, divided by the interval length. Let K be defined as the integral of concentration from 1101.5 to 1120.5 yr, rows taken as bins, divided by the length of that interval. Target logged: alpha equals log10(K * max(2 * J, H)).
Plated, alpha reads 3.653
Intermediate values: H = 51.4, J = 46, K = 49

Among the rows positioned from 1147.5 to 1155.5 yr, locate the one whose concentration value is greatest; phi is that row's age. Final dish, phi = 1155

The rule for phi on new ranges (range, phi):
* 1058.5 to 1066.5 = 1059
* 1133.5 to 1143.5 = 1136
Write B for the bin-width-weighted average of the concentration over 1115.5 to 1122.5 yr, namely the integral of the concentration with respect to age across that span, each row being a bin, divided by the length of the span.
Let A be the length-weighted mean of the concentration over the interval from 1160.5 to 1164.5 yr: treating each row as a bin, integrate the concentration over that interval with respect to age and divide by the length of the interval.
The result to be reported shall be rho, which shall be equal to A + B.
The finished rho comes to 88.6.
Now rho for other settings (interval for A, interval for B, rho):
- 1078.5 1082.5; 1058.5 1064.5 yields 86.5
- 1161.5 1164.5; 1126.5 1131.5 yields 92.3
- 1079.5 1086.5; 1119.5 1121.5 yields 92.2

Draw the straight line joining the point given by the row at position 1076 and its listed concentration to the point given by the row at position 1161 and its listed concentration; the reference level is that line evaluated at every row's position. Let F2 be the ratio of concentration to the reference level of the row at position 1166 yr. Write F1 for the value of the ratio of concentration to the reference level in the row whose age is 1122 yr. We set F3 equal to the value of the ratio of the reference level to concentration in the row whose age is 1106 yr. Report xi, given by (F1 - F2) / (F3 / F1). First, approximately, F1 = 1.37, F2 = 1.03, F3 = 0.68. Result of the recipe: 0.67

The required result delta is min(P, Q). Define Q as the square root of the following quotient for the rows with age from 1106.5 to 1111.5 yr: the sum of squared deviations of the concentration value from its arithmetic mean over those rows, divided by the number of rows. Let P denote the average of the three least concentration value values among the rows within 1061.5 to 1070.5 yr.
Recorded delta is 1.8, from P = 40.1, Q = 1.8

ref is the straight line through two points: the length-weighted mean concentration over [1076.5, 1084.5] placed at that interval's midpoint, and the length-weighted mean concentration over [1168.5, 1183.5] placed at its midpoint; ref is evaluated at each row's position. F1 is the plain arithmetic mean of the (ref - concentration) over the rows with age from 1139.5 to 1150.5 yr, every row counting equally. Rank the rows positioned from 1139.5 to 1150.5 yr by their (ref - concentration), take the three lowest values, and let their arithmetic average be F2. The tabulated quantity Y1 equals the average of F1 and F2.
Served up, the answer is -3.7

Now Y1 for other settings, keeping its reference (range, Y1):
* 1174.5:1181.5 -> -1.7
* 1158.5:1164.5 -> 6.1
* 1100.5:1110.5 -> -9.8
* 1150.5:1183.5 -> -0.1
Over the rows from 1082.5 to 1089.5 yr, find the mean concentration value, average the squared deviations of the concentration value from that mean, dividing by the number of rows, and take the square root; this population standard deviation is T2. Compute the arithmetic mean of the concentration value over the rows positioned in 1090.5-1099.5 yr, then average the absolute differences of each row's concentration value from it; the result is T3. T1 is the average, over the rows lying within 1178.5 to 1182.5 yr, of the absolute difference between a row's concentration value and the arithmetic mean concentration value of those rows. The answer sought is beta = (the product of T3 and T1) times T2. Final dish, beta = 1.88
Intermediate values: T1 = 0.70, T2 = 2.33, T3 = 1.15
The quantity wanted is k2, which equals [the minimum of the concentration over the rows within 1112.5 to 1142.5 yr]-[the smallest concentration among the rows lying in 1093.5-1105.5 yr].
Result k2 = -2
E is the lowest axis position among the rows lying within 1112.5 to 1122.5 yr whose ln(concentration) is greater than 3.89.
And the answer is 1115 yr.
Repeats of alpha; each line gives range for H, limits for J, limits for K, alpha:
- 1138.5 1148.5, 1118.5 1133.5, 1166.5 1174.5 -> 3.661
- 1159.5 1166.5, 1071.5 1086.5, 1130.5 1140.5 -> 3.579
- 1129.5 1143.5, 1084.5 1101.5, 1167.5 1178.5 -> 3.684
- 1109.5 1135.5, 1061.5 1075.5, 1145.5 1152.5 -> 3.552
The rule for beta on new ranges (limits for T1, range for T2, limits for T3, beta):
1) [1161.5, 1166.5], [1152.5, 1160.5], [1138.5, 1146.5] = 1.70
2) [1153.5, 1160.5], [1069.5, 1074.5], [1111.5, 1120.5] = 2.61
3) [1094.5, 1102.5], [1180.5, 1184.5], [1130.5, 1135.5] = 0.30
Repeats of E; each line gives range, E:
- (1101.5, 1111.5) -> 1102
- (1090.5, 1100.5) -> 1091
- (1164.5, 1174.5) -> 1174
